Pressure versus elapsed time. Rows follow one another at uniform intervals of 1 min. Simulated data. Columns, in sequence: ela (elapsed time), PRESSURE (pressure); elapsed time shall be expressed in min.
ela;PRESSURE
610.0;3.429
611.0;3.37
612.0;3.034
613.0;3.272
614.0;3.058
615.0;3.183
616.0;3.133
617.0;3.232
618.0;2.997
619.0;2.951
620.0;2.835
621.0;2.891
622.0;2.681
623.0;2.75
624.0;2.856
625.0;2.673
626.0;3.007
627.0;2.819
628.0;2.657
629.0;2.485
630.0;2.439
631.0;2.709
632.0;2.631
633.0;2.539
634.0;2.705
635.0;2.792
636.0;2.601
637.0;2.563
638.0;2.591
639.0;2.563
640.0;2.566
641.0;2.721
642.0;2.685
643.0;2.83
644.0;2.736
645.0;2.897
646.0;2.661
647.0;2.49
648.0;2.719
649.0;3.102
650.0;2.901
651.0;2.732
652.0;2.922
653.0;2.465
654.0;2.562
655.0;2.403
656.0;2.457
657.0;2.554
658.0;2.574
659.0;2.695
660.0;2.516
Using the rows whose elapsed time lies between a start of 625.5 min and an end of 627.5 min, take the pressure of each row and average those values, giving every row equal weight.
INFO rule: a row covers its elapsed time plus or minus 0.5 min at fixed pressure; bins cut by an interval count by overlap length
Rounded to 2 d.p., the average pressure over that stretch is 2.91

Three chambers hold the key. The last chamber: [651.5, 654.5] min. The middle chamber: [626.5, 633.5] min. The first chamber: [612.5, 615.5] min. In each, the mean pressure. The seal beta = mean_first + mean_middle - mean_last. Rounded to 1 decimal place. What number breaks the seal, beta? 3.1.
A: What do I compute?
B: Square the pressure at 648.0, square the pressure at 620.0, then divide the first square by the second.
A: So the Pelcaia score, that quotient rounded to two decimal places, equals 0.92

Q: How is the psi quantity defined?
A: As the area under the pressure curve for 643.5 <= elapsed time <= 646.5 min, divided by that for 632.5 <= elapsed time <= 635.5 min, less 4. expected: -2.97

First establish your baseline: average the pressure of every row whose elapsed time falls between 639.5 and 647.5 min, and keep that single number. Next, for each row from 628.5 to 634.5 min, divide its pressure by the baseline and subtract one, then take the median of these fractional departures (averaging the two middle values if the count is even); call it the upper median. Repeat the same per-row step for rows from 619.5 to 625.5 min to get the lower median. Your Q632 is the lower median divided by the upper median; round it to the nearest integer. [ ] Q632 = -1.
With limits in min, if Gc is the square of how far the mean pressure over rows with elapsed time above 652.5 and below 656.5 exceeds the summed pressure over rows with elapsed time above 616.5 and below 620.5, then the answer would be 91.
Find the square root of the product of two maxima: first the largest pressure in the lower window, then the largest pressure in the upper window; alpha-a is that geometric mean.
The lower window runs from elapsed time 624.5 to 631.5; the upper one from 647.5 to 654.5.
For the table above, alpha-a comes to 3.05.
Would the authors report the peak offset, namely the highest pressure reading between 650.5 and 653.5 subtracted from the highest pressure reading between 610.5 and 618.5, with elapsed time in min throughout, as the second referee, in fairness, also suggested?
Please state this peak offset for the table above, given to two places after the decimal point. 0.45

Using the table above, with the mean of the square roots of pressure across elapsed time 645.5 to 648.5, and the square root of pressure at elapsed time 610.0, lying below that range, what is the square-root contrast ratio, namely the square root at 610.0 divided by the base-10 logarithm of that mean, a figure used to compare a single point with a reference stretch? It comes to 8.8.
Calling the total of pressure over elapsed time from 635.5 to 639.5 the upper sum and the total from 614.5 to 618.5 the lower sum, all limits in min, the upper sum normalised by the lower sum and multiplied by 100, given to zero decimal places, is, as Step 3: 82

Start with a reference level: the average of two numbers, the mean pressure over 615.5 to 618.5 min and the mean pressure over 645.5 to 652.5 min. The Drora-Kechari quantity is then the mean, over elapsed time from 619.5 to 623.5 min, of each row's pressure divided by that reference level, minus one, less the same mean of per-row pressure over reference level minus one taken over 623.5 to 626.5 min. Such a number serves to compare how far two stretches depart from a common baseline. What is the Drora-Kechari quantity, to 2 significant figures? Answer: -0.019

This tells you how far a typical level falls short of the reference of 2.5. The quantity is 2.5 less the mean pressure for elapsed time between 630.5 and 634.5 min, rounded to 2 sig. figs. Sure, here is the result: -0.15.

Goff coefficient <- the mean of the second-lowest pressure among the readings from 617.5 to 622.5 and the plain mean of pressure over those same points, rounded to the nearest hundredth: 2.85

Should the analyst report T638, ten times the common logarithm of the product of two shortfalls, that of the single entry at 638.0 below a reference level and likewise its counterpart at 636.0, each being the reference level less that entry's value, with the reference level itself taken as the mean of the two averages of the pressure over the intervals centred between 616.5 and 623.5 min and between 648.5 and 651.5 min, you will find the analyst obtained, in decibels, -10.1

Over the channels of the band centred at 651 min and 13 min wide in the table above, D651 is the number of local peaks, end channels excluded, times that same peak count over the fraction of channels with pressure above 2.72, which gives 23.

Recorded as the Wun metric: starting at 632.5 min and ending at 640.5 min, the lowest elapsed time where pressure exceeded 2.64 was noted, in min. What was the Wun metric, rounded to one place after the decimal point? 634.0 min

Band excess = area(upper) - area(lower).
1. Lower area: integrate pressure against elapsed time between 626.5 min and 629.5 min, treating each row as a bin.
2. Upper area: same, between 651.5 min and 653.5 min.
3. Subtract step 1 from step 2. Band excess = -2.6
